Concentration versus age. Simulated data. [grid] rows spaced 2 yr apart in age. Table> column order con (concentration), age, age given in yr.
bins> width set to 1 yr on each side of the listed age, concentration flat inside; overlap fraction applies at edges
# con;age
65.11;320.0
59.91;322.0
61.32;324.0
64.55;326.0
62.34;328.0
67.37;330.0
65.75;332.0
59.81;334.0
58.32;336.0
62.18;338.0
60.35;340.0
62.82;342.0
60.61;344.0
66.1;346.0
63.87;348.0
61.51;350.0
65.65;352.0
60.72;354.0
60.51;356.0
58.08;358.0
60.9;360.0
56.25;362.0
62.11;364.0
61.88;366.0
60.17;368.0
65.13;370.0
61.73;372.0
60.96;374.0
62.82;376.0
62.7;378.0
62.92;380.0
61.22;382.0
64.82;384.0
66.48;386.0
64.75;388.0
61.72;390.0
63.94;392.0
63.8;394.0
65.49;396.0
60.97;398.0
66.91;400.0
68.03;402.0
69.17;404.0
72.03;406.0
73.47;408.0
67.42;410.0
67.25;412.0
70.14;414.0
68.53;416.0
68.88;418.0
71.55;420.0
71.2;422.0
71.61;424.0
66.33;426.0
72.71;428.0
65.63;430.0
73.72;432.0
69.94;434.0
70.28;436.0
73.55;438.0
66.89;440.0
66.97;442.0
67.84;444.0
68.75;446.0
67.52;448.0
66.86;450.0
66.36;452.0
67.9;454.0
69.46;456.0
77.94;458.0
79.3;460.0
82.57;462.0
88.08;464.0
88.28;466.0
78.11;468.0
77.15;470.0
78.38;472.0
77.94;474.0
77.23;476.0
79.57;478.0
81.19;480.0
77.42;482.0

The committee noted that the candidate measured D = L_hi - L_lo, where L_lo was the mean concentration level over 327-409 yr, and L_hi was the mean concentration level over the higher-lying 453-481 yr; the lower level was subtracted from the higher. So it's 15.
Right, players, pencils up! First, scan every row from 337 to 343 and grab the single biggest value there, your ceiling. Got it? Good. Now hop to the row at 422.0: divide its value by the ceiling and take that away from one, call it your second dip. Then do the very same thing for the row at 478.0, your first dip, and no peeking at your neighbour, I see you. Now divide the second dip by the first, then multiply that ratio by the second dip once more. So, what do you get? -0.067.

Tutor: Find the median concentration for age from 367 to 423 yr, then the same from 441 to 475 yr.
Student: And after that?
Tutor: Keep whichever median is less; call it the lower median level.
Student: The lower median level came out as 65.3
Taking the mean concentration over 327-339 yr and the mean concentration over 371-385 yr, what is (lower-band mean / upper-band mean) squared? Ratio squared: 1.01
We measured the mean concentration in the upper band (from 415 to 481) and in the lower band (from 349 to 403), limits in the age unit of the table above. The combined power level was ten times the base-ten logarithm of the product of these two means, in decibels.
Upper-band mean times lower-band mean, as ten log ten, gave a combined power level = 36.6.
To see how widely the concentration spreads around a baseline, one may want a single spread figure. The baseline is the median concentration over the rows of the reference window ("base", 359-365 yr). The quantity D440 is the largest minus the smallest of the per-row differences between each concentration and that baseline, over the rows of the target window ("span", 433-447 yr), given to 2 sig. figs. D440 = 6.7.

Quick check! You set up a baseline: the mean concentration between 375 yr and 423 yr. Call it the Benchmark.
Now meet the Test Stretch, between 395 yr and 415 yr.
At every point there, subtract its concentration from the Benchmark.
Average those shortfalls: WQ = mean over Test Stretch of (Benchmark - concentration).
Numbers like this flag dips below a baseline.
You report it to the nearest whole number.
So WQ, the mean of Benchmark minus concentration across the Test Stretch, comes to -2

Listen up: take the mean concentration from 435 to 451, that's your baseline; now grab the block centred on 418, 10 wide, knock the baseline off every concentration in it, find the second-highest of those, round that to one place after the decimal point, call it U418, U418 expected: 2.6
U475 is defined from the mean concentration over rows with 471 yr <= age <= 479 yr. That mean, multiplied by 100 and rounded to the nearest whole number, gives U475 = 7828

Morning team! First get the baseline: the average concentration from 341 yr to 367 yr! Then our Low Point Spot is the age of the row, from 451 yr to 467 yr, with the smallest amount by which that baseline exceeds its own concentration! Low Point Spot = 466.0 yr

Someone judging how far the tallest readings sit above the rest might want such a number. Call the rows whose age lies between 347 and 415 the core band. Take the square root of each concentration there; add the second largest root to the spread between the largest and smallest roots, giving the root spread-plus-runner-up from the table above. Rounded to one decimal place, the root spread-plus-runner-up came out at 9.6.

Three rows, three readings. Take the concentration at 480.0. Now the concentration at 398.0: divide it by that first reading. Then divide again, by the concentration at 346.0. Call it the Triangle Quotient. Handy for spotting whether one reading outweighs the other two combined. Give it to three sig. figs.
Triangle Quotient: 0.0114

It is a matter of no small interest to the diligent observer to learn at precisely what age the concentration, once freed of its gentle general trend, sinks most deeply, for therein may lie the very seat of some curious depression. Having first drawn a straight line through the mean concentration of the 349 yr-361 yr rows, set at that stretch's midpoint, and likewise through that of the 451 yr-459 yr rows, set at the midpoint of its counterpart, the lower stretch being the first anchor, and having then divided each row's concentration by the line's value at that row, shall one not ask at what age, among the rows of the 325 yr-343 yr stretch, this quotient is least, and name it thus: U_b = 336.0 yr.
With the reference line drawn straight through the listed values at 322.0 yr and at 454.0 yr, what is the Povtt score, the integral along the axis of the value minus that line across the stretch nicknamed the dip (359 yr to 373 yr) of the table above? -20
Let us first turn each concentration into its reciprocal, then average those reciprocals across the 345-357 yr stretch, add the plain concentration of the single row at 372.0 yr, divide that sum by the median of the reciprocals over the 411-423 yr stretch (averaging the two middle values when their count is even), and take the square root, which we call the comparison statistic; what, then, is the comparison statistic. 66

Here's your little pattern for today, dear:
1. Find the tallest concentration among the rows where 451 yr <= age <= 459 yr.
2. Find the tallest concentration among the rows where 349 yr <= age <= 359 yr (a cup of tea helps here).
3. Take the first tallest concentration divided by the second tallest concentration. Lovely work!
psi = 1.19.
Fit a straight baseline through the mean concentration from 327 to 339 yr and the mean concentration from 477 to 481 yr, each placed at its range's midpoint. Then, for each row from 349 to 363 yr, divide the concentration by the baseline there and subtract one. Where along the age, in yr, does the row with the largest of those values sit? 352.0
